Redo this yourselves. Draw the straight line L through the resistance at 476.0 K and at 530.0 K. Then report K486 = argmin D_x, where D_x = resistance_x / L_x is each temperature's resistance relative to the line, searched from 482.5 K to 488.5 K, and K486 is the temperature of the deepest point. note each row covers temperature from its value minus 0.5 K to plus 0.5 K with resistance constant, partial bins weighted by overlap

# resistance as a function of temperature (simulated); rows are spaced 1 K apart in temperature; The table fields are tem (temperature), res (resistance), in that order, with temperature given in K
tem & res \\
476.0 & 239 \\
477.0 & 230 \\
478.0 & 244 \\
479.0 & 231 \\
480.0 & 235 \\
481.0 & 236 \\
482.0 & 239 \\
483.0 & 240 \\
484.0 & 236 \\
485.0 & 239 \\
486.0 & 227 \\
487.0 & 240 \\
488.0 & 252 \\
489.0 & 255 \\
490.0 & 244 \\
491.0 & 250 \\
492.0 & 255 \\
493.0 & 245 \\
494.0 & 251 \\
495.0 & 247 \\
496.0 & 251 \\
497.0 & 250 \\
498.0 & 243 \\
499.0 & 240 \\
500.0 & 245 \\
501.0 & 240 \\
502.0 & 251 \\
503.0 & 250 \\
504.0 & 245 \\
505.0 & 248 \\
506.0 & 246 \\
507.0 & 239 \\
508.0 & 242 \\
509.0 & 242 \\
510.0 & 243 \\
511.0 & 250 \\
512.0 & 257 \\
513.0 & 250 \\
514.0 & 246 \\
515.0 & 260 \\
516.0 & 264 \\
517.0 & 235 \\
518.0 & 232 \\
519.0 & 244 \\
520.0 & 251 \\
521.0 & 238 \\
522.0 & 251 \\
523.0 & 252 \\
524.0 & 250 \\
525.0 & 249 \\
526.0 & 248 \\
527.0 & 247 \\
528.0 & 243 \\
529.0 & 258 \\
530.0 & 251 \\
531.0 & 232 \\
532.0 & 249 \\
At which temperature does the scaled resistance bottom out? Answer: 486.0 K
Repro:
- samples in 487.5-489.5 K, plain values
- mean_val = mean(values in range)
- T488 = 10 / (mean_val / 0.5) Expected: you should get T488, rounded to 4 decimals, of 0.0197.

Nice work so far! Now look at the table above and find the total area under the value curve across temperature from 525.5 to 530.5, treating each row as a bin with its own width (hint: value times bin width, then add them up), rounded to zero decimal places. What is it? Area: 1247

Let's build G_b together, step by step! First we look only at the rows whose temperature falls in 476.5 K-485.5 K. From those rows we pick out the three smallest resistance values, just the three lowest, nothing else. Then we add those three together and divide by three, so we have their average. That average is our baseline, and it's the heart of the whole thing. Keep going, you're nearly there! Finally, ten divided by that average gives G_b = 0.0431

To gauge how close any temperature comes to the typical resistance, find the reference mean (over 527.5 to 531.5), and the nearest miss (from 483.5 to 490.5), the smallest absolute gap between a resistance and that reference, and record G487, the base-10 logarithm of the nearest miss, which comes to 0.30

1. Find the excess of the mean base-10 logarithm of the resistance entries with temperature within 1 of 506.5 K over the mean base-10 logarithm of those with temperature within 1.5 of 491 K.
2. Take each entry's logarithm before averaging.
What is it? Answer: -0.0126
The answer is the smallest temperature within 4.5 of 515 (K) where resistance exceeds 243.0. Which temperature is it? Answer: 511.0 K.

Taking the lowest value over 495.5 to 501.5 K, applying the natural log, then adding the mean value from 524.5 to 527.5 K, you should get 253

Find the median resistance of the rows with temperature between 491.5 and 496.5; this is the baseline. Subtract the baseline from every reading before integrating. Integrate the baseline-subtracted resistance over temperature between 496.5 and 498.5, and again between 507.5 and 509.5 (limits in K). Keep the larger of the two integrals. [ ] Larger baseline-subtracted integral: -9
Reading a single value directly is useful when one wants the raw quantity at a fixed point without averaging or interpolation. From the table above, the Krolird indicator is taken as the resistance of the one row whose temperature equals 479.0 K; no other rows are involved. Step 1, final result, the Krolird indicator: 231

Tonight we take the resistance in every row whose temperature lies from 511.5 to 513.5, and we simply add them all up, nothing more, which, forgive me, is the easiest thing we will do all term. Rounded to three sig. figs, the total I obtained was 507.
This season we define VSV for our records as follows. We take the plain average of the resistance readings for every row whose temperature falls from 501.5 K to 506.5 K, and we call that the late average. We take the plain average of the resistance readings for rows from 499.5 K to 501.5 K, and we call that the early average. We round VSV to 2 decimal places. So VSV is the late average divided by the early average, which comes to 1.02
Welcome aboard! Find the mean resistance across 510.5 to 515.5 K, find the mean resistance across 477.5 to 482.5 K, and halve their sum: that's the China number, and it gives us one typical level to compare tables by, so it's 245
